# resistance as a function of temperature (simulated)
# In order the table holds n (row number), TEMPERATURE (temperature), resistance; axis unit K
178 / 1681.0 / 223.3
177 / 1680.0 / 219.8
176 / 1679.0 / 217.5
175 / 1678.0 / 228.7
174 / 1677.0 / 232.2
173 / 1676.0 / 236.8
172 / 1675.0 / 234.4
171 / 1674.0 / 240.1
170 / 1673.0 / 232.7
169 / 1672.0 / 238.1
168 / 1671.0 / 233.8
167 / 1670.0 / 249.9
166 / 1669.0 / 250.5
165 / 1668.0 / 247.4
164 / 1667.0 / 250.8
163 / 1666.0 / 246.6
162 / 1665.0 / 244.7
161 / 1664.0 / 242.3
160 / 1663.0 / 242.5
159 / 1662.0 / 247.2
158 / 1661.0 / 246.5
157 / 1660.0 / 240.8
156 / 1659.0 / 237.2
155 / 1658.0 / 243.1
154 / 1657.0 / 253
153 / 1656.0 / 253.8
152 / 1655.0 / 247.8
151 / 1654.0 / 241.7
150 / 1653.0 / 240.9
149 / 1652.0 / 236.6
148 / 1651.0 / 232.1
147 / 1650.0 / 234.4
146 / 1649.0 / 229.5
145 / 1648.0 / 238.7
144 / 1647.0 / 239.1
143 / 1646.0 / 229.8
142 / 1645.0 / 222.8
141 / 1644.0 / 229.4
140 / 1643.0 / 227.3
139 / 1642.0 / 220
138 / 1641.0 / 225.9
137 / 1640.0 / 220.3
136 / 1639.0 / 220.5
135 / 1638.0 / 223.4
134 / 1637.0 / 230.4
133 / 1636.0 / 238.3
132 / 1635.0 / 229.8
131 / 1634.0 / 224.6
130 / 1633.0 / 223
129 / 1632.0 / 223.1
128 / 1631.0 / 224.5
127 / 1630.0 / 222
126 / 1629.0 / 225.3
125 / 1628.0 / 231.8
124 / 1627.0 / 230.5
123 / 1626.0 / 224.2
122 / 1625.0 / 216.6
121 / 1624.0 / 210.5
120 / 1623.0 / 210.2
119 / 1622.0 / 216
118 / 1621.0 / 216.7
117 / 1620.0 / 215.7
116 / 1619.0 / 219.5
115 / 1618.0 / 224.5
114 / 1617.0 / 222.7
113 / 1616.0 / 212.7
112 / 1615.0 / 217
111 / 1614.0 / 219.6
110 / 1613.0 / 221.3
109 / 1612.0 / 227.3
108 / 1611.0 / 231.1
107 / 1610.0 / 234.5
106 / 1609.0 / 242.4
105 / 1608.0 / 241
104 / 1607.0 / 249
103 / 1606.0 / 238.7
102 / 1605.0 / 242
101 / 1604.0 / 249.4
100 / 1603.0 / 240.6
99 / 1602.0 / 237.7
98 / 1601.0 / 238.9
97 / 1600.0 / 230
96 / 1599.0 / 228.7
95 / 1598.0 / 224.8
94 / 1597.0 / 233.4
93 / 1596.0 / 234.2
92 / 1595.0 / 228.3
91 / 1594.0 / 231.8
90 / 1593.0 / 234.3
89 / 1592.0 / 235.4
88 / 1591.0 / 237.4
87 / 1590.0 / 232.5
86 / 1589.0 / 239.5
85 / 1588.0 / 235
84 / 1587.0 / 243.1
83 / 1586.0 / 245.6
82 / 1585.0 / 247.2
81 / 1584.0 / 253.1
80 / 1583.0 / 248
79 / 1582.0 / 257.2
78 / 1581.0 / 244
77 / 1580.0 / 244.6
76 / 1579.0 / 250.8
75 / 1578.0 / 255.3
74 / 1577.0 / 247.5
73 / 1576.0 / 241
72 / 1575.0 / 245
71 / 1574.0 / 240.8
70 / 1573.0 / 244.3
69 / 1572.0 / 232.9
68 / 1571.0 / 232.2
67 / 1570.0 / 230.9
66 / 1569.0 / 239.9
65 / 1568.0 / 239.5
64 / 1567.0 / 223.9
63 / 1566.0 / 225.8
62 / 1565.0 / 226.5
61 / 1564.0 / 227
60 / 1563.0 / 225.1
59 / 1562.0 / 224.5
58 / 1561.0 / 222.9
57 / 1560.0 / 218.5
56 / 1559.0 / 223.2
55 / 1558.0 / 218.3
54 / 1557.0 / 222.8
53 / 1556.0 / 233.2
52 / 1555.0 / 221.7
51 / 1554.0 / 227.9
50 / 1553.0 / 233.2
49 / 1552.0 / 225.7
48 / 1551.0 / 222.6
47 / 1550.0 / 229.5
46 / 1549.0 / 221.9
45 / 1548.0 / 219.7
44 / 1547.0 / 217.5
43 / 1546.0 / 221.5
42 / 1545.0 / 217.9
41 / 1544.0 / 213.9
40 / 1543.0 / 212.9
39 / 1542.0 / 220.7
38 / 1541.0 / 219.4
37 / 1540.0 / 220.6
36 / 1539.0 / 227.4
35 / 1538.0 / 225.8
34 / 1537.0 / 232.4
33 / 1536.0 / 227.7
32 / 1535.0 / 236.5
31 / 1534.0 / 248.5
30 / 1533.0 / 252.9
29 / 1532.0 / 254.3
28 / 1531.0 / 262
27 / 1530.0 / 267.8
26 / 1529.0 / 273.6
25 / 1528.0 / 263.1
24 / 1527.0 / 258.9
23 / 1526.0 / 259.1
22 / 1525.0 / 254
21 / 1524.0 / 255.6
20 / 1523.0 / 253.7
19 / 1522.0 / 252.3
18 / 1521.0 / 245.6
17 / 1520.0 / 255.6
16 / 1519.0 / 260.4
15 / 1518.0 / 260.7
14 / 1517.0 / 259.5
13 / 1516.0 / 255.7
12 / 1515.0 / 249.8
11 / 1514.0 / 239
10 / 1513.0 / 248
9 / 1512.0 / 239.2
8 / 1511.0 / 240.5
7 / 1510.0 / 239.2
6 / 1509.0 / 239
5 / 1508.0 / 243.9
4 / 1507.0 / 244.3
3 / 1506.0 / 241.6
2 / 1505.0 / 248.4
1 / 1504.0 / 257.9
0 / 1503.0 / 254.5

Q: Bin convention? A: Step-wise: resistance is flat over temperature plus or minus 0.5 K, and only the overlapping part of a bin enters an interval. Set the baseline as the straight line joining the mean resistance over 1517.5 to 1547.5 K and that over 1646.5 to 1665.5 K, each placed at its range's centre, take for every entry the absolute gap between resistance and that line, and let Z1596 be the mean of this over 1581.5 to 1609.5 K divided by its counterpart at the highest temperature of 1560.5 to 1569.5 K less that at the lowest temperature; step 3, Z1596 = 0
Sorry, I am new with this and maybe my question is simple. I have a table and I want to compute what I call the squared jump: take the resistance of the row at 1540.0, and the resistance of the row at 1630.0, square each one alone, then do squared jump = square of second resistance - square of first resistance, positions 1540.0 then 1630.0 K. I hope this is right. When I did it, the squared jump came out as 620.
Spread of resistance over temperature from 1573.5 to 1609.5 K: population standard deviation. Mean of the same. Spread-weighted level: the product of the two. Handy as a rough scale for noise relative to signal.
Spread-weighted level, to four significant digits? 1858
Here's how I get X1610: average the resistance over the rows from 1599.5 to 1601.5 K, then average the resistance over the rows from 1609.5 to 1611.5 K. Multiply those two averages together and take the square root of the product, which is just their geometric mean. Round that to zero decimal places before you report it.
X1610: 234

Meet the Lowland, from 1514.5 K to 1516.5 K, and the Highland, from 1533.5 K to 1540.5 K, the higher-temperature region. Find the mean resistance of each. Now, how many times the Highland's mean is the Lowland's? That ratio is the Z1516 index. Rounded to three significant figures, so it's 1.09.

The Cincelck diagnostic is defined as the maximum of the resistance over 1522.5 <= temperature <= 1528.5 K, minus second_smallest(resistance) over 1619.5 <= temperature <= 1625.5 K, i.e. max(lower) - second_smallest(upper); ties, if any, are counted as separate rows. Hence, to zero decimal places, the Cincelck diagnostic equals 53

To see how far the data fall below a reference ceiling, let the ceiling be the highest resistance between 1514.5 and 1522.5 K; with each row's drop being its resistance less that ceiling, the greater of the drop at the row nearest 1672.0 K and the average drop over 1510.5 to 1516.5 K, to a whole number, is -15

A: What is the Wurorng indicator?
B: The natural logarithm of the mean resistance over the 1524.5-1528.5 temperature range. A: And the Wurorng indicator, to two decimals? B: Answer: 5.56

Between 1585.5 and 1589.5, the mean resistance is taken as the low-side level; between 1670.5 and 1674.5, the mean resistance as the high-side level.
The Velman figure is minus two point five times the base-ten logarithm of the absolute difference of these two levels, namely -1.7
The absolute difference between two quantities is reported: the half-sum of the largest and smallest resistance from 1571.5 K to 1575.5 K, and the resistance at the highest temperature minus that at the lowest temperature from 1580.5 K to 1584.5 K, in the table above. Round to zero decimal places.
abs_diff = 230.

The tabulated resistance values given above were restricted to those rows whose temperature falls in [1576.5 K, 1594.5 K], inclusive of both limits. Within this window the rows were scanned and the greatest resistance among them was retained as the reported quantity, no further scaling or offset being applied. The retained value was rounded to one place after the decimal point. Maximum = 257.2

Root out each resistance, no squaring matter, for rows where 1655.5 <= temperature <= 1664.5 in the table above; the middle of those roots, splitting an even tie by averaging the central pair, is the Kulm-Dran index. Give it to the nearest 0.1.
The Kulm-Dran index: 15.6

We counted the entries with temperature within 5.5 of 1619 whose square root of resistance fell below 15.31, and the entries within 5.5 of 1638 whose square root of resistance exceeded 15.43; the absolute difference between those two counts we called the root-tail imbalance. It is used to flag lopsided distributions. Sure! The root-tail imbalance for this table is 10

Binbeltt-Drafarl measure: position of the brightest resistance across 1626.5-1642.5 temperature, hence 1636.0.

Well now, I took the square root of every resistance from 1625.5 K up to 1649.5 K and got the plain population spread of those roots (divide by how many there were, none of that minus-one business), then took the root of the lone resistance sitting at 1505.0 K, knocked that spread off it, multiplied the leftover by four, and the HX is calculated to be 62.3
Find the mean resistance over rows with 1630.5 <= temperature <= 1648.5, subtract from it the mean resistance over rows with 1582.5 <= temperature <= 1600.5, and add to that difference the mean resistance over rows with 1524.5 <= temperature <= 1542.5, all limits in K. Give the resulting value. 235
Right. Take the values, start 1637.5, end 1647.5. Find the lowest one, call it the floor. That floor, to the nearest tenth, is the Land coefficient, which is 220.0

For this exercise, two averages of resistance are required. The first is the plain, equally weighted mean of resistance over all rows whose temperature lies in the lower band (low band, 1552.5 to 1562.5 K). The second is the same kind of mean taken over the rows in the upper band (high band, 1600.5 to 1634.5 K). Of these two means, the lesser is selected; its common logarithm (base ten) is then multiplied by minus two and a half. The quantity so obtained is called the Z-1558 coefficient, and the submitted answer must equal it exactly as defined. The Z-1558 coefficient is -5.88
